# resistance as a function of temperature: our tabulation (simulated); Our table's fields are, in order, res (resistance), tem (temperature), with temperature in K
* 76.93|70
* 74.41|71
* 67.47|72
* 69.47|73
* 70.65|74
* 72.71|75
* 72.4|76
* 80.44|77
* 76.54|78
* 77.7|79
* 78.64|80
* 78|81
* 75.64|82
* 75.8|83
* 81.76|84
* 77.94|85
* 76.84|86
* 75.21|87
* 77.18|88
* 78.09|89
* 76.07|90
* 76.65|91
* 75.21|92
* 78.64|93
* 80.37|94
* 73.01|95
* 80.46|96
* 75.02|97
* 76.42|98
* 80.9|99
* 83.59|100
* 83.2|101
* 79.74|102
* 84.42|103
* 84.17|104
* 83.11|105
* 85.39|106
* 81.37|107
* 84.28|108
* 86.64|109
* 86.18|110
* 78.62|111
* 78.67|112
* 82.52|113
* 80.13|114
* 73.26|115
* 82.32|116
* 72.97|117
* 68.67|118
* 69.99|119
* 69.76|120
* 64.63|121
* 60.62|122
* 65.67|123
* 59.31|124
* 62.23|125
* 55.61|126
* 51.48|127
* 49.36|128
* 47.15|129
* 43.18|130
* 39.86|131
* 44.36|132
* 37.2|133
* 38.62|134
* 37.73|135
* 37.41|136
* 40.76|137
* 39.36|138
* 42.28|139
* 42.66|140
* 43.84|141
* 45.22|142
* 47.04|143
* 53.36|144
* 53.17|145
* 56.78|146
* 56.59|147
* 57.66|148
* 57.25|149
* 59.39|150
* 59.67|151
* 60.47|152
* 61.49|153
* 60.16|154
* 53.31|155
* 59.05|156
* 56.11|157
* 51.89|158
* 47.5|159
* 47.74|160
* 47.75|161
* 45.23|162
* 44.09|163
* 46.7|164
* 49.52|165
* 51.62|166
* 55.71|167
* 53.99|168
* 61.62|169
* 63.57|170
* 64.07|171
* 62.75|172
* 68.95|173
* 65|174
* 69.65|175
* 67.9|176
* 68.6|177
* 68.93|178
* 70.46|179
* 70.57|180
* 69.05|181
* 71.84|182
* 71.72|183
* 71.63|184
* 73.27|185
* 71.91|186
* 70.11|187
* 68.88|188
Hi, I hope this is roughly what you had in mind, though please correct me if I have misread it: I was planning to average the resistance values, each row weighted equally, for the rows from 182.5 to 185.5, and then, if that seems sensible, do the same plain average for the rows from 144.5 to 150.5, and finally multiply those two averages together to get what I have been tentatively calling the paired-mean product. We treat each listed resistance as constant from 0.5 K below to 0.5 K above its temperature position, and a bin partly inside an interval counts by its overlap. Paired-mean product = 4102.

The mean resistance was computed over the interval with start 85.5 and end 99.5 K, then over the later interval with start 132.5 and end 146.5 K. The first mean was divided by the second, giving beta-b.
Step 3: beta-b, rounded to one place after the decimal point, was 1.8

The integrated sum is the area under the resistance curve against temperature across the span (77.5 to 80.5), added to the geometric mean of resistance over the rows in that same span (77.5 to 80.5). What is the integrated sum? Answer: 311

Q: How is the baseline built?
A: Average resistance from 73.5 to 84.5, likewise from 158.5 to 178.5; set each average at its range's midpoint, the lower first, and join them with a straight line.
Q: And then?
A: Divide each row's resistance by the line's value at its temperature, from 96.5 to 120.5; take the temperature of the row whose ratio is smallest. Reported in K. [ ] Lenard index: 118 K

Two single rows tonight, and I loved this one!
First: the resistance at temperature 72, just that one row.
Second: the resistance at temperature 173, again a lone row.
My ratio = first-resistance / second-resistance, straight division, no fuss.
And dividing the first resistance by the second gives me 1.0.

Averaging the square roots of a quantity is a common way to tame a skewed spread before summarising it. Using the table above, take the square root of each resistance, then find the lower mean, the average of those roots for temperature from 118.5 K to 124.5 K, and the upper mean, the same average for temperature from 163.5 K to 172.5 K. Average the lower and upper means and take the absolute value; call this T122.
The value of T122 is 7.8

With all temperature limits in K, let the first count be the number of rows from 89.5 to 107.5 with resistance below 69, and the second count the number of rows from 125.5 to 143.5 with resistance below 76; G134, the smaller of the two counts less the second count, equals -18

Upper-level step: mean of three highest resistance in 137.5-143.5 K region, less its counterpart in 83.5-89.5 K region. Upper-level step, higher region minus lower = -34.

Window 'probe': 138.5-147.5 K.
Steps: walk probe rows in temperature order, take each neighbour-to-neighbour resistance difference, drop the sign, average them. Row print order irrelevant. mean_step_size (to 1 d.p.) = 1.9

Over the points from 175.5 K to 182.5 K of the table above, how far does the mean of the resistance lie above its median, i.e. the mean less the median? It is 0.57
